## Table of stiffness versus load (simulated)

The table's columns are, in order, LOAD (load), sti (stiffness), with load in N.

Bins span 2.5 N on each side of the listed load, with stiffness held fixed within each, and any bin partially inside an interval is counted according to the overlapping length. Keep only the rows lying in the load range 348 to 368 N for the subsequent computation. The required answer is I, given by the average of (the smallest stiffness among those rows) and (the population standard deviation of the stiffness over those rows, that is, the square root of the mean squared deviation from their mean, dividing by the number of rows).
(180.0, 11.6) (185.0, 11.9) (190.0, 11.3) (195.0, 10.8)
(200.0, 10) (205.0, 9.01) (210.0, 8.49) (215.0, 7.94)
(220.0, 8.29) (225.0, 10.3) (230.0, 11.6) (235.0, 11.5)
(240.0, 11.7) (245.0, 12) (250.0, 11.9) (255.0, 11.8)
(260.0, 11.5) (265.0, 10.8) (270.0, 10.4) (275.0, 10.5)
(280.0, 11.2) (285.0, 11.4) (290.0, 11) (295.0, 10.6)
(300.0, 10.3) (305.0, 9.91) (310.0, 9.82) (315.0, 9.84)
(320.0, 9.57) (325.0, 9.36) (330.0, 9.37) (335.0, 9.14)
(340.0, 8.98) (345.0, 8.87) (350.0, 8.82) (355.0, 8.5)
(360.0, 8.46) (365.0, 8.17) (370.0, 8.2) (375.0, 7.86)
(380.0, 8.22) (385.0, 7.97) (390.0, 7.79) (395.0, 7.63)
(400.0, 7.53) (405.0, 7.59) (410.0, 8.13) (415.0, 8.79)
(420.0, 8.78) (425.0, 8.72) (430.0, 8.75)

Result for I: 4.2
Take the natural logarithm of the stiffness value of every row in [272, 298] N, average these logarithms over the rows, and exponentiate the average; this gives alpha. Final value 10.9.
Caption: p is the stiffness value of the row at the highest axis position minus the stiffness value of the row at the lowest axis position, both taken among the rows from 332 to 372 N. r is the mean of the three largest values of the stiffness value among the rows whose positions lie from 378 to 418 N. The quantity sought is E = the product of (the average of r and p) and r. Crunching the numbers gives 31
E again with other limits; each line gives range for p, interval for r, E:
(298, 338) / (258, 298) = 58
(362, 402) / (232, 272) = 67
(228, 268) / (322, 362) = 39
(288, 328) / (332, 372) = 33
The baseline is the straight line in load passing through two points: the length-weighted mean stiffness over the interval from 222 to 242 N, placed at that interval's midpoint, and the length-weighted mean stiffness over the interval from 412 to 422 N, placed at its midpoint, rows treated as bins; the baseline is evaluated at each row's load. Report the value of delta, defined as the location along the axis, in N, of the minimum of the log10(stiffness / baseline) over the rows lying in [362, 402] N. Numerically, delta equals 400.0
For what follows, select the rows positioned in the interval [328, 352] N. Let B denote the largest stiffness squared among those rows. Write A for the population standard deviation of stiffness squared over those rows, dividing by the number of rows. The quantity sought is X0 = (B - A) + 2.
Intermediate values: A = 3.6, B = 88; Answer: 86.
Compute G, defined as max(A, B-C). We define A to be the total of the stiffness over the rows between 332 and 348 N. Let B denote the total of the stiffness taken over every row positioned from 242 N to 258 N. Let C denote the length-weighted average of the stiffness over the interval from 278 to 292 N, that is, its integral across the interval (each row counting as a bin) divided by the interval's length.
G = 27.0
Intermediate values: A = 27.0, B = 35.7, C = 11.21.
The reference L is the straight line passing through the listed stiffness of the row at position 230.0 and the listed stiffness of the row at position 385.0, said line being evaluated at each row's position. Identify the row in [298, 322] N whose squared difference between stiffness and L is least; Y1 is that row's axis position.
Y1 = 305.0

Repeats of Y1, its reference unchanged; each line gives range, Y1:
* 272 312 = 275.0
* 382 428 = 385.0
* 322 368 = 335.0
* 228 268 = 230.0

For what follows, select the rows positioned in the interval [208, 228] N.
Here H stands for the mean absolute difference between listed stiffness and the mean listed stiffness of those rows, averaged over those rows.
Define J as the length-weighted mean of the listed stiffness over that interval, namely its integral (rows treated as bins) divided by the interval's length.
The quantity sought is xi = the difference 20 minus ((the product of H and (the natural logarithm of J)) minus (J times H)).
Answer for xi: 25.14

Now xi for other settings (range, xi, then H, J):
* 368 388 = 20.88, 0.15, 8.1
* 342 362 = 21.19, 0.18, 8.7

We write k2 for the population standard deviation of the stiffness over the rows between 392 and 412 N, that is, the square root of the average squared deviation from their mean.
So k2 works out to 0.2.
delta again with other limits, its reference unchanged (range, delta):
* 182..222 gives 215.0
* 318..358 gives 355.0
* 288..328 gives 325.0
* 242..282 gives 270.0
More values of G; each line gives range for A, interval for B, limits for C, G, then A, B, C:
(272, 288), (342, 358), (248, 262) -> 33.1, 33.1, 26.2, 11.74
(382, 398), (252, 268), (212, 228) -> 25.2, 23.4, 34.1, 8.92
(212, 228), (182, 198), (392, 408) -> 26.5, 26.5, 34.0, 7.61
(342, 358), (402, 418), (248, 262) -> 26.2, 26.2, 24.5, 11.74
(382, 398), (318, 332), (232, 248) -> 23.4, 23.4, 28.3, 11.73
